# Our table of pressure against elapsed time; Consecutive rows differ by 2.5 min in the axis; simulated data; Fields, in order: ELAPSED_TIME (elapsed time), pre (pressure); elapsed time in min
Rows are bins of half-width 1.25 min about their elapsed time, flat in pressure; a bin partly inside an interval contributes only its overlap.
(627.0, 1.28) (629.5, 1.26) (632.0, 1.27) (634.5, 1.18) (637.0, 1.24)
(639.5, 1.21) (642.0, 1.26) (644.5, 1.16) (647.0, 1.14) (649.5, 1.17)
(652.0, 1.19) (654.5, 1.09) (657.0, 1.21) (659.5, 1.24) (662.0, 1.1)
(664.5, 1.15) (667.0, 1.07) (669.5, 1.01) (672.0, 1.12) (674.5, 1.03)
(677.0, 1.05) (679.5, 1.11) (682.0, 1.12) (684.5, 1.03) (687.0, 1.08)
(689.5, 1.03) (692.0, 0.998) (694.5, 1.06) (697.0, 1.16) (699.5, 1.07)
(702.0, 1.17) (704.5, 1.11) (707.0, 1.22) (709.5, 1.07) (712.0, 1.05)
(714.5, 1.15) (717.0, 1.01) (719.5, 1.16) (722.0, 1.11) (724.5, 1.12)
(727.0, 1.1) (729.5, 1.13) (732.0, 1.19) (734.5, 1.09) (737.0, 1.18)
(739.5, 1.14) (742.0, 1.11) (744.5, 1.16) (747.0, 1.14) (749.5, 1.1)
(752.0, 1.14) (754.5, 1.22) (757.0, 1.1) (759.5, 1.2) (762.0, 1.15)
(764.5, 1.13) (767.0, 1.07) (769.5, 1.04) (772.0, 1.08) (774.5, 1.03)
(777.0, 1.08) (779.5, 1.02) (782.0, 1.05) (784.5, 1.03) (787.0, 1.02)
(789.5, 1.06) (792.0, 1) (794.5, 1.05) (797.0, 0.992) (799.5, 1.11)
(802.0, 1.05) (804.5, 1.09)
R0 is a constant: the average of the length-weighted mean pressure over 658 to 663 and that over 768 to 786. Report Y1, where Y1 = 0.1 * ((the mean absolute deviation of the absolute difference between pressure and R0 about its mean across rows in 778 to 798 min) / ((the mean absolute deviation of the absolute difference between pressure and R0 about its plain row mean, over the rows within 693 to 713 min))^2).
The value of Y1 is 5.8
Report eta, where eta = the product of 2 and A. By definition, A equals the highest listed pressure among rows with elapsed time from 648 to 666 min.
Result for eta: 2.48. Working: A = 1.24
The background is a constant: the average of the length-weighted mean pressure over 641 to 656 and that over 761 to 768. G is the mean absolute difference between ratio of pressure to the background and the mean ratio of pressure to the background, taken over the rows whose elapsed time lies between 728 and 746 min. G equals 0.025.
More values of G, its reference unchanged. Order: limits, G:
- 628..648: 0.037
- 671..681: 0.033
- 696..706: 0.033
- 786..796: 0.020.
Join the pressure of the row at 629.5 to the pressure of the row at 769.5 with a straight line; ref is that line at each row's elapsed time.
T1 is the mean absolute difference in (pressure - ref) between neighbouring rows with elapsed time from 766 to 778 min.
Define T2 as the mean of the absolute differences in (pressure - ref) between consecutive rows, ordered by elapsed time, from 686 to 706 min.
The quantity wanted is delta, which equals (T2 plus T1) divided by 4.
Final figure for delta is 0.028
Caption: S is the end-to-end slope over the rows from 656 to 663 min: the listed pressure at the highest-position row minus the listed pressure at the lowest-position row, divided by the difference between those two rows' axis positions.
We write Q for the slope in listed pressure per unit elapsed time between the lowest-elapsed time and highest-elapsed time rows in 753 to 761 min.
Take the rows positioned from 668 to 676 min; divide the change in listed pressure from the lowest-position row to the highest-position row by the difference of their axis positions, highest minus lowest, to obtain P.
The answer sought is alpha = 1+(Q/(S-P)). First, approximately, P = 0.004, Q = -0.004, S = -0.022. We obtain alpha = 1.2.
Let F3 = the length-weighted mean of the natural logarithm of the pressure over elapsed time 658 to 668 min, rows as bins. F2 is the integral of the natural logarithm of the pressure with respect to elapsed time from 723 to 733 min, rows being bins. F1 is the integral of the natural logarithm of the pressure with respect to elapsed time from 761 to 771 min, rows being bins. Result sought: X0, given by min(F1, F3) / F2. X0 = 0.11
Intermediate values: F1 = 0.9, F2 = 1.2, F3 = 0.13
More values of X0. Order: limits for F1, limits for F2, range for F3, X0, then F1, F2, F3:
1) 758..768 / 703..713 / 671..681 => 0.07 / 1.3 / 1.1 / 0.07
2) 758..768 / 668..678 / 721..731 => 0.22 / 1.3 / 0.5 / 0.11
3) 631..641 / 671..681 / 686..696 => 0.06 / 2.0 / 0.7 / 0.04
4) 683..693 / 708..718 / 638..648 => 0.25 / 0.4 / 0.7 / 0.18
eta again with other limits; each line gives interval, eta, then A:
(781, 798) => 2.12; 1.06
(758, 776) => 2.40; 1.2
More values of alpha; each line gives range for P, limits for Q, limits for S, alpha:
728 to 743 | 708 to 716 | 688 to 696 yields 3.1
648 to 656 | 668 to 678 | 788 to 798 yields 1.8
